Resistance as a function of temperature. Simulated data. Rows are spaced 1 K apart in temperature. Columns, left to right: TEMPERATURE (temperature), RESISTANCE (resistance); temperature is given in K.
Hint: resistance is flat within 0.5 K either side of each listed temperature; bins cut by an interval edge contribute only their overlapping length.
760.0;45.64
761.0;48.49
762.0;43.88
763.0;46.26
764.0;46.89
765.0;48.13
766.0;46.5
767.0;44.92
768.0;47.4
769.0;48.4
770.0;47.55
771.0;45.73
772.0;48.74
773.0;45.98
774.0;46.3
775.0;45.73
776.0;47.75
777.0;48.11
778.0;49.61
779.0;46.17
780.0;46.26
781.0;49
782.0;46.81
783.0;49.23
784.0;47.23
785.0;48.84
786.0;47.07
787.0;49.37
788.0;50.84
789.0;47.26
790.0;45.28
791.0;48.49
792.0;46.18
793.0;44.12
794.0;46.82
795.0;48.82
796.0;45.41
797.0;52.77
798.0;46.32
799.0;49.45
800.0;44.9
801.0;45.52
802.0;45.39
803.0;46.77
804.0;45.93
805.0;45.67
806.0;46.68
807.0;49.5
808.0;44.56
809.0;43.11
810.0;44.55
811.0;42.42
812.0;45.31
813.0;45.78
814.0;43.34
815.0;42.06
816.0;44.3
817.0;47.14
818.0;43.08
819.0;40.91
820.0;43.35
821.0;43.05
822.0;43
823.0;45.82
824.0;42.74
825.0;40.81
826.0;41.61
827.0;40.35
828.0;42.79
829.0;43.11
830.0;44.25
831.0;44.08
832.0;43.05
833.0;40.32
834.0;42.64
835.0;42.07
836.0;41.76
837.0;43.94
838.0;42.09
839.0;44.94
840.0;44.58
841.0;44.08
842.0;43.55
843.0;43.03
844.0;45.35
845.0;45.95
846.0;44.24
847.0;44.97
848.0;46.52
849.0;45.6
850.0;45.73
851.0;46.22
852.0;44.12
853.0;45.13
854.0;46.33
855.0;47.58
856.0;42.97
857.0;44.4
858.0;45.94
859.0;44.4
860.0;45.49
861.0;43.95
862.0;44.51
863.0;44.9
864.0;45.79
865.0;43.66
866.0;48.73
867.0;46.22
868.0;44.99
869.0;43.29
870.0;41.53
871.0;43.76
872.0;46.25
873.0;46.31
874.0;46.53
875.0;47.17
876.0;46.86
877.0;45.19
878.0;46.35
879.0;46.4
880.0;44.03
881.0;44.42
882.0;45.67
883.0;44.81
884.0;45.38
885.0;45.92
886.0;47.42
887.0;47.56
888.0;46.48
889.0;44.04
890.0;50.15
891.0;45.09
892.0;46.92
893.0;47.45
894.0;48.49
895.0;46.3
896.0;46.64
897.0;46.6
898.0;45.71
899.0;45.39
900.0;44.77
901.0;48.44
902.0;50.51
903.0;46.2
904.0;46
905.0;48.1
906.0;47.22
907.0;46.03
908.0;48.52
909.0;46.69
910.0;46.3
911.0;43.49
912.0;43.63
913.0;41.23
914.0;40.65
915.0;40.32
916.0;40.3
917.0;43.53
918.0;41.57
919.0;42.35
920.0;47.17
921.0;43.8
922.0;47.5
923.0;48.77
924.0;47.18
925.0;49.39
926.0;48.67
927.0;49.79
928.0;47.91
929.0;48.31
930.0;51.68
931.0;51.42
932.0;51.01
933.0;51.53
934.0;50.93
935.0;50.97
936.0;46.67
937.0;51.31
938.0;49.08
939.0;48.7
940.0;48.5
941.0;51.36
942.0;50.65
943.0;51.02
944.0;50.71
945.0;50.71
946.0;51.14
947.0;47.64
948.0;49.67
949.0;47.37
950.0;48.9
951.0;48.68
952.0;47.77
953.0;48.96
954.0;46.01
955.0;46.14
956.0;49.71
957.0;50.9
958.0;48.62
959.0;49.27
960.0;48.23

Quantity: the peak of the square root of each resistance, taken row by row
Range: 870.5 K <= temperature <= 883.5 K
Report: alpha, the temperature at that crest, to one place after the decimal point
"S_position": 875.0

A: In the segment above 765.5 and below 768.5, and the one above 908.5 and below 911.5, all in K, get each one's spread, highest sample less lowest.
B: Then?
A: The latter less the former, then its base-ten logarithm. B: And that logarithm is -0.14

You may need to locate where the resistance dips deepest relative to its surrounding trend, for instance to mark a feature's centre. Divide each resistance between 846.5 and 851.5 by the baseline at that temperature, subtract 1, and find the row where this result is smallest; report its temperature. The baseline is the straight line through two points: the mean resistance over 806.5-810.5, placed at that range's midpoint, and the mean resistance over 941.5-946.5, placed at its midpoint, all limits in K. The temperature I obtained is 847.0 K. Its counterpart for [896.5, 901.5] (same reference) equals 900.0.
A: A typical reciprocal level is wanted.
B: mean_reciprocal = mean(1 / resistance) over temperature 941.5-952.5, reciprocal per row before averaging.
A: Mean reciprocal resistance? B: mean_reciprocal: 0.0202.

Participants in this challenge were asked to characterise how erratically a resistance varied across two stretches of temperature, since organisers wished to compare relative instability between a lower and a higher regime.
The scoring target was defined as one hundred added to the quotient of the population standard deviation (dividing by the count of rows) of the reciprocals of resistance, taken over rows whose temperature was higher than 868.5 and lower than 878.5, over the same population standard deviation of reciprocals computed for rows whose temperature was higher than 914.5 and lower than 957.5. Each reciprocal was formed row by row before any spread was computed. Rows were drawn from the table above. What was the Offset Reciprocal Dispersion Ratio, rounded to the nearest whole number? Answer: 101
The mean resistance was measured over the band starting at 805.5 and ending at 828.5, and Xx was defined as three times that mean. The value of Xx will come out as 131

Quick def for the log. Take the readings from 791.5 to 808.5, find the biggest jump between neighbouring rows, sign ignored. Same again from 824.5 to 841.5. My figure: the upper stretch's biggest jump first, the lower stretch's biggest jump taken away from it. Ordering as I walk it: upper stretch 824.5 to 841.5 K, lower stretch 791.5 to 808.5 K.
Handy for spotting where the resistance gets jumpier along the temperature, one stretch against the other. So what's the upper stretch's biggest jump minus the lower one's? -4.5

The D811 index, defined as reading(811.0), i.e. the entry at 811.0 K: 42.42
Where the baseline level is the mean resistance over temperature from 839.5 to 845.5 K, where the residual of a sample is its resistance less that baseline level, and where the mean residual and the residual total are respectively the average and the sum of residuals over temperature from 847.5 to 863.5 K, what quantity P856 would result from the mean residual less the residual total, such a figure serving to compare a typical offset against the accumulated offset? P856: -12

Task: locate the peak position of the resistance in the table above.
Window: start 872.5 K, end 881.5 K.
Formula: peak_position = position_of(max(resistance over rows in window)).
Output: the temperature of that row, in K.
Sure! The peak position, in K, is 875.0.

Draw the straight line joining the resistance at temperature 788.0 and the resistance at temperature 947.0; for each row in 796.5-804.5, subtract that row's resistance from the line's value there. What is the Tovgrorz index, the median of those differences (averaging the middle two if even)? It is 4.5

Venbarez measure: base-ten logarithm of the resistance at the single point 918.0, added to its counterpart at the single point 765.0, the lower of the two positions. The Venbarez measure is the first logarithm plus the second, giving 3.30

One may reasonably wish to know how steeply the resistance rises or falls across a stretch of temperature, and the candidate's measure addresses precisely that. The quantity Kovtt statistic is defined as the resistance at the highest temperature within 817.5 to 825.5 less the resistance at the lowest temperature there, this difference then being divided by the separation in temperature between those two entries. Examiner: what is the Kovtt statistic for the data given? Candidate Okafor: -0.324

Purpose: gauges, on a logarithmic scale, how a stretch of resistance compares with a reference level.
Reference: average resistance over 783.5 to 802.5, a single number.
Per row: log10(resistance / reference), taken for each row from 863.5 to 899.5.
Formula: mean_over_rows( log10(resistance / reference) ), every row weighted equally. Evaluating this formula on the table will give -0.014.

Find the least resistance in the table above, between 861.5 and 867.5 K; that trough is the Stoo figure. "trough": 43.66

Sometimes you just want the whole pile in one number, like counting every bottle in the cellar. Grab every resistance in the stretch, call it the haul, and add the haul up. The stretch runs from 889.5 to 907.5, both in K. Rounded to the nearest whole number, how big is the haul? 846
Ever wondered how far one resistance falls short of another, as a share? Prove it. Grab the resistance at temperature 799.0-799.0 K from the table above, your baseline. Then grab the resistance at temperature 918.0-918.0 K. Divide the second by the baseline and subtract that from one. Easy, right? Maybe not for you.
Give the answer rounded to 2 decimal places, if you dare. 0.16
